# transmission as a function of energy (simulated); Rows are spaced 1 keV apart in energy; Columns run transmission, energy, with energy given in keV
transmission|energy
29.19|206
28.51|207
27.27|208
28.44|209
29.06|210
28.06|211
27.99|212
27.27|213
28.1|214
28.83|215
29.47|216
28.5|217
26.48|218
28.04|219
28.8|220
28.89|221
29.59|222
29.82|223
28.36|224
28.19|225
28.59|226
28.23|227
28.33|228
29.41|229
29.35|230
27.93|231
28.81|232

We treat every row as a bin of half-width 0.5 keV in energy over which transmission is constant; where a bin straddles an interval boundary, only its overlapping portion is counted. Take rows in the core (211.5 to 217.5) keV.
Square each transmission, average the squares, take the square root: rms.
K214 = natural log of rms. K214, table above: 3.345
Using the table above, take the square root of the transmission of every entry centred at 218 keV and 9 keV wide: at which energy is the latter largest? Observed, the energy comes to 222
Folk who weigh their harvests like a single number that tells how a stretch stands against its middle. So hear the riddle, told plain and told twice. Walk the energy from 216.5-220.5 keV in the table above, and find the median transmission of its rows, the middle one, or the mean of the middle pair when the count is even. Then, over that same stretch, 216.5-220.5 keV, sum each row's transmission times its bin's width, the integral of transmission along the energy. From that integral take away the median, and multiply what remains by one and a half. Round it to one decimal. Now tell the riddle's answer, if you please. 125.3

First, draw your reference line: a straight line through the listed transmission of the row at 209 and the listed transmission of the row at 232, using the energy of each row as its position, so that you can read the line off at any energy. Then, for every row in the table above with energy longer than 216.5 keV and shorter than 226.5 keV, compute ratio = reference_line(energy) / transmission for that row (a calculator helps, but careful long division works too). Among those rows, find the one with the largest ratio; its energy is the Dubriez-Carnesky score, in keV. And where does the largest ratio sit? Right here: 218 keV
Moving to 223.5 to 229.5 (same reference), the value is 225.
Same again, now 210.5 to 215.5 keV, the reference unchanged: 213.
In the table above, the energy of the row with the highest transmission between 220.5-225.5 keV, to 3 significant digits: 223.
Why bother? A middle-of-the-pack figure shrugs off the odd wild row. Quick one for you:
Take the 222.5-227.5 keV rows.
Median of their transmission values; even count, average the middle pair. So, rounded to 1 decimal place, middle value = 28.4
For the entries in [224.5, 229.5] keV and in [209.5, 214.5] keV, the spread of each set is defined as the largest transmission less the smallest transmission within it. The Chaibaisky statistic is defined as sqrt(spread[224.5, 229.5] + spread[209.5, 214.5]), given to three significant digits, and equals 1.73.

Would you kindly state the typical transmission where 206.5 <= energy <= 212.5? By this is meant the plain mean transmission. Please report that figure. 28.2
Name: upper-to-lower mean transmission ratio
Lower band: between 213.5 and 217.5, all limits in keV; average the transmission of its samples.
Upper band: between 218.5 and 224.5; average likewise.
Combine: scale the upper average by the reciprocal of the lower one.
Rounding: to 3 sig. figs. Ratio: 1.01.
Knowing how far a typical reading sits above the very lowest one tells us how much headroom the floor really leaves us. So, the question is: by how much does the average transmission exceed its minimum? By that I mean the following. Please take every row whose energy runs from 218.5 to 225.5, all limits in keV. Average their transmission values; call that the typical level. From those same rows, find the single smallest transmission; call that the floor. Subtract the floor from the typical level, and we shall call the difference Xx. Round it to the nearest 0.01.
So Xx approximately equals 0.77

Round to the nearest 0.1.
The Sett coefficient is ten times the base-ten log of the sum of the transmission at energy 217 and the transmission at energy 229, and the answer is 17.6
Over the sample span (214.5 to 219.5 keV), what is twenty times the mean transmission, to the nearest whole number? 565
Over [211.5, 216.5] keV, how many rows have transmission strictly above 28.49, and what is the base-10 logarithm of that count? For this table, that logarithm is 0.3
